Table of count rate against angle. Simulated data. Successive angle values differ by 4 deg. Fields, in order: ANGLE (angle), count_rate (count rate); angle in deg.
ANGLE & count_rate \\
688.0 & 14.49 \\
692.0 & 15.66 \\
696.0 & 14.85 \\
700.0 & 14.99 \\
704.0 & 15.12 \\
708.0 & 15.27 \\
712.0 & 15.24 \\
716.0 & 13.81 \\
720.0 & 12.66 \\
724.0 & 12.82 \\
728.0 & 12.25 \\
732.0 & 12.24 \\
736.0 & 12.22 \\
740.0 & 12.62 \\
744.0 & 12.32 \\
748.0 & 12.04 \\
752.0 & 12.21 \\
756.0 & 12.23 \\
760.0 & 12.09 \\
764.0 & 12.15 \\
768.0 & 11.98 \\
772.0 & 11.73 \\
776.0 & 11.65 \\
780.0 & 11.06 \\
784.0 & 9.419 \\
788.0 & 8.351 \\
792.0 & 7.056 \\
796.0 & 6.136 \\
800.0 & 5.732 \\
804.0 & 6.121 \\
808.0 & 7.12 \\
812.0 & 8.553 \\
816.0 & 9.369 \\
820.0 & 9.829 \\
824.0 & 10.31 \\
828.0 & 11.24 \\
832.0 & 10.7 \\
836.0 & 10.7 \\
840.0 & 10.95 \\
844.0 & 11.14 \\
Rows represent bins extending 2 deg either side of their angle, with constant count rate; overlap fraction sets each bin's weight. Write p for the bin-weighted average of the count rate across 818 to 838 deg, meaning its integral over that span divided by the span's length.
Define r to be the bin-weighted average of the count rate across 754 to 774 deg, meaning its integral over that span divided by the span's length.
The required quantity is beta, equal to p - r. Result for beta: -1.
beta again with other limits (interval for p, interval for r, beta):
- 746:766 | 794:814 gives 5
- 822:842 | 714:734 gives -2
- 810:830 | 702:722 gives -5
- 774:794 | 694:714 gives -6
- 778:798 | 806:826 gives -1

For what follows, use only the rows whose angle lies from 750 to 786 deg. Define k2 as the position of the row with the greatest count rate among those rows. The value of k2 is 756.0 deg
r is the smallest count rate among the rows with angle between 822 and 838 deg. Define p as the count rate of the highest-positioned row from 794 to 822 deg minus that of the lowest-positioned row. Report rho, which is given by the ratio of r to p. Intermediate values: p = 3.7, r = 10.31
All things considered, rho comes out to 2.8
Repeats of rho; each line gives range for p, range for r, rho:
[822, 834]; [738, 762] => 30.9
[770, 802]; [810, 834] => -1.4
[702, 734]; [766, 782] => -3.8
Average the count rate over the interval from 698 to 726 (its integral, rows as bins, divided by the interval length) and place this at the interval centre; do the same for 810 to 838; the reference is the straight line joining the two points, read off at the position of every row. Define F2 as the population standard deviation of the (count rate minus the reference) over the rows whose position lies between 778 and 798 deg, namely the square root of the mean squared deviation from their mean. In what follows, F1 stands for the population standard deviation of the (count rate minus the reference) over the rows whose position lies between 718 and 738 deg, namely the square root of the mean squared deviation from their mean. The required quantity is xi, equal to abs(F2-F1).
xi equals 1.4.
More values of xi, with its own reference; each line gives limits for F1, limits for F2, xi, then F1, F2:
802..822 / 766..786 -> 0.9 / 1.60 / 0.7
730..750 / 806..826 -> 1.1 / 0.25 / 1.3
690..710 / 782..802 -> 0.9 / 0.30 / 1.2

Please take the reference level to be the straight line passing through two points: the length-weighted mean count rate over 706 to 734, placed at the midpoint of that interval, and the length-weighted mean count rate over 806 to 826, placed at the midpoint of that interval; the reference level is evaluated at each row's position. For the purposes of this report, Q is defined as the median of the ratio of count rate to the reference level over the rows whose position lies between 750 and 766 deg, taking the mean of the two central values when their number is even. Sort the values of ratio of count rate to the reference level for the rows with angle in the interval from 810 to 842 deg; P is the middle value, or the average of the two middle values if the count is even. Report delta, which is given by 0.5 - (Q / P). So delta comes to -0.34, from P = 1.24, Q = 1.04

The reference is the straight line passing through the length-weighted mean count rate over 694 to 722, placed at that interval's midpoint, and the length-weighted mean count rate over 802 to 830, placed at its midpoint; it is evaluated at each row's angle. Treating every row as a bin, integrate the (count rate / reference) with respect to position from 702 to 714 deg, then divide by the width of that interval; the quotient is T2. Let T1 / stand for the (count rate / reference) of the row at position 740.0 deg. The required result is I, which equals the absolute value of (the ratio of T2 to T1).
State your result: 1.07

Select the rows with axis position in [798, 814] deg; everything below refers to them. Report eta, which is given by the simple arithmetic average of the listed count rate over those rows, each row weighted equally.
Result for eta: 6.9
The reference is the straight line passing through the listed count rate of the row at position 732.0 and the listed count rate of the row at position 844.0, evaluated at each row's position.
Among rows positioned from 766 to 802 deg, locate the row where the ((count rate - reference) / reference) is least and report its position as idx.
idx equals 800.0 deg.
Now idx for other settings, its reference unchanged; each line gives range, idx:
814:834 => 816.0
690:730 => 728.0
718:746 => 728.0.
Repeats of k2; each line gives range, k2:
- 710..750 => 712.0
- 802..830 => 828.0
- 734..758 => 740.0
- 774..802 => 776.0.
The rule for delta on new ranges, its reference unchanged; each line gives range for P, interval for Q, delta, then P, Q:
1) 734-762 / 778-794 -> -0.35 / 1.01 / 0.85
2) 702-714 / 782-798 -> -0.19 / 1.09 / 0.75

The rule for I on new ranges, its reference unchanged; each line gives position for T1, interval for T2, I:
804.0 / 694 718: 1.58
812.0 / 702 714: 1.12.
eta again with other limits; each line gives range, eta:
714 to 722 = 13.2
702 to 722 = 14.4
